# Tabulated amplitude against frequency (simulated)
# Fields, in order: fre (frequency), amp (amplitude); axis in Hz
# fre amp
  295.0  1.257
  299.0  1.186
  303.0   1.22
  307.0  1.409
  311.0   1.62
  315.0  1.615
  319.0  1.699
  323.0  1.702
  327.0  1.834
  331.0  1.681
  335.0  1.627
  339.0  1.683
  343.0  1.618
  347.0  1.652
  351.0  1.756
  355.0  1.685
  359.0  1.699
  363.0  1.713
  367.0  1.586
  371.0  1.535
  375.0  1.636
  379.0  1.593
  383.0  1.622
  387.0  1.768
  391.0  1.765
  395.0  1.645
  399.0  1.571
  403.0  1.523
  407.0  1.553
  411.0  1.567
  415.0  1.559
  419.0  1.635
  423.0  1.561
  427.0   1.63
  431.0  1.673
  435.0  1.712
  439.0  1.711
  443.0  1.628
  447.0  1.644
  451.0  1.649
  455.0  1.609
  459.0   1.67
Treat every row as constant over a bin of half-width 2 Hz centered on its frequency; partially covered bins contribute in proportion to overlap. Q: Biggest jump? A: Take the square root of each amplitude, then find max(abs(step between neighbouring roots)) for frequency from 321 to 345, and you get 0.058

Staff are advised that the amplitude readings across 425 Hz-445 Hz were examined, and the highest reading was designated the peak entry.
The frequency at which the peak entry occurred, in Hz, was 435.0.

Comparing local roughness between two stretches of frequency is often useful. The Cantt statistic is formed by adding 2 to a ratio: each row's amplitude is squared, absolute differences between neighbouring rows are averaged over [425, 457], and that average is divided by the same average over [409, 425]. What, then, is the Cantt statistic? 2.64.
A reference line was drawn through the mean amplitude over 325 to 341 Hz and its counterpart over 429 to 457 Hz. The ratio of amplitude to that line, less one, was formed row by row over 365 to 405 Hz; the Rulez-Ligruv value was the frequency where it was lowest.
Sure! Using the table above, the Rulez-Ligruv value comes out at 403.0 Hz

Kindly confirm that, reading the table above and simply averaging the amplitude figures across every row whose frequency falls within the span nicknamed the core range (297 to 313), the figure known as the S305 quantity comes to 1.36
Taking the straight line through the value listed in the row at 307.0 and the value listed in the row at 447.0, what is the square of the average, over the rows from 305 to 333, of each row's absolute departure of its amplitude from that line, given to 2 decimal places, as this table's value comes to 0.05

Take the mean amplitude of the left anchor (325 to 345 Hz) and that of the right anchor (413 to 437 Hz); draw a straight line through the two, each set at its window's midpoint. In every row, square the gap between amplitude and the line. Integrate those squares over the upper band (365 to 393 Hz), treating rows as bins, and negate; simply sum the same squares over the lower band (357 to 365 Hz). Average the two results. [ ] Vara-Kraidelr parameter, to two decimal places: -0.11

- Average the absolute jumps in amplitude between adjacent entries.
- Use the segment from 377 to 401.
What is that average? 0.074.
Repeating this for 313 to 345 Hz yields 0.078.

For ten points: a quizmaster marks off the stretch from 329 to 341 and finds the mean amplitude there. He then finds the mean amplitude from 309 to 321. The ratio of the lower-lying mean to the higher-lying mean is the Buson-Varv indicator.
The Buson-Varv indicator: 0.99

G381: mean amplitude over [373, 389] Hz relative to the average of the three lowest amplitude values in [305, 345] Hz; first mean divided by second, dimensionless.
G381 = 1.07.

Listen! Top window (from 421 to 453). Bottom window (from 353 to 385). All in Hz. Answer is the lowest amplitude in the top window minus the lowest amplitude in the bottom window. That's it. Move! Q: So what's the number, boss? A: 0.03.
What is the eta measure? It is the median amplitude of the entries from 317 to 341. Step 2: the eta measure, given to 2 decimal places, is 1.69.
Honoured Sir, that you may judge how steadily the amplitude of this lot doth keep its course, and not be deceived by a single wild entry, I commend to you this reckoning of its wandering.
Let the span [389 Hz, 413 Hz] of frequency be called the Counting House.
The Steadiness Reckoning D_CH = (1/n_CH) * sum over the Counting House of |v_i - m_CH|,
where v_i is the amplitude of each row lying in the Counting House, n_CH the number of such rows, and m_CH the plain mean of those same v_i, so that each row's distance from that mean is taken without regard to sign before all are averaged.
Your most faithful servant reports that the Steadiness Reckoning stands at 0.07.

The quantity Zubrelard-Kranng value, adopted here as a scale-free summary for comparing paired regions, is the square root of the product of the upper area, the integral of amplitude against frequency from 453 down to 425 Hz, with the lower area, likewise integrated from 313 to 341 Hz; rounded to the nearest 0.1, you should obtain 47.0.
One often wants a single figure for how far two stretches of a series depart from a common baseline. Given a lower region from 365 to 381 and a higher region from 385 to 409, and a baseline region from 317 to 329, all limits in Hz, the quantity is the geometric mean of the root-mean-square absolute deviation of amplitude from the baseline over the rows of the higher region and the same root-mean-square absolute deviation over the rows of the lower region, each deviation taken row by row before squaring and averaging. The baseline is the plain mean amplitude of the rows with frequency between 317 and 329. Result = 0.153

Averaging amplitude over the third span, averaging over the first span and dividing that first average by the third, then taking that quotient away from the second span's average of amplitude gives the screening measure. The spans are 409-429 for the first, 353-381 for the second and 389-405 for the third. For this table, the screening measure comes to 0.66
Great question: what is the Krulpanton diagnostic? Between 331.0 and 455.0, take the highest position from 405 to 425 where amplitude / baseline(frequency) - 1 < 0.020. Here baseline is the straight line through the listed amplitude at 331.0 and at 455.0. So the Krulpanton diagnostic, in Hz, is 423.0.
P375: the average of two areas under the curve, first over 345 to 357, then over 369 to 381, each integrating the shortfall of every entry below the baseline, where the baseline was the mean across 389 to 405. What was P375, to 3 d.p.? -0.202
